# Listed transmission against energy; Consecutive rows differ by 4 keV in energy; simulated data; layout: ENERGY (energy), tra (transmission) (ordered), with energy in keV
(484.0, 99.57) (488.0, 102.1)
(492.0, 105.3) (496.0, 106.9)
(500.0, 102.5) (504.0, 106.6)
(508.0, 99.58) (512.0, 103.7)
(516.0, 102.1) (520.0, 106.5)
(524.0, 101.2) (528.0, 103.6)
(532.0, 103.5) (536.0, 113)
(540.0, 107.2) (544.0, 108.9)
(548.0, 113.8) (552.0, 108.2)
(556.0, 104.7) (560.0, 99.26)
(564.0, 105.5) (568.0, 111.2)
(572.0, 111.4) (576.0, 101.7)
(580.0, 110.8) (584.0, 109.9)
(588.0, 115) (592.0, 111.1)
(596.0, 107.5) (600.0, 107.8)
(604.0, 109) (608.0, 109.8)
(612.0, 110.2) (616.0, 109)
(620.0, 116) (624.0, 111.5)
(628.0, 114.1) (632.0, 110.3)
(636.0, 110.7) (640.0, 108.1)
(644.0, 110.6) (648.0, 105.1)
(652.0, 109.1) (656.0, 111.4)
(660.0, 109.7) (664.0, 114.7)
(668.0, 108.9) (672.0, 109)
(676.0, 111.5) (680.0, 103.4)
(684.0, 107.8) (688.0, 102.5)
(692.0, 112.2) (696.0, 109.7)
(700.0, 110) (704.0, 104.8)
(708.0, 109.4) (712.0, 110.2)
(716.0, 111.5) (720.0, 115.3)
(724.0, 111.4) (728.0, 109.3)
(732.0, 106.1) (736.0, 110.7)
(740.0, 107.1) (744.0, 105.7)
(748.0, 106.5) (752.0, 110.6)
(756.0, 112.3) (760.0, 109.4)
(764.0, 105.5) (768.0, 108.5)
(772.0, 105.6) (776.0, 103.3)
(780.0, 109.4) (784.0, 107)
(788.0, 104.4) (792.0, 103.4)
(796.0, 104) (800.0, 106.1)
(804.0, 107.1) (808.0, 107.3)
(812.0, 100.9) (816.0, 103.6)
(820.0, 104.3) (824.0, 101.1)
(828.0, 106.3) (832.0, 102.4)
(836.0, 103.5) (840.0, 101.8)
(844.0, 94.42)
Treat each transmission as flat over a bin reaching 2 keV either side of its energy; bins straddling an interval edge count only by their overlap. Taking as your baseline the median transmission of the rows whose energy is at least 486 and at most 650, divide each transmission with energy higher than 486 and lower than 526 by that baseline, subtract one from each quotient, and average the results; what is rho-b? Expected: -0.041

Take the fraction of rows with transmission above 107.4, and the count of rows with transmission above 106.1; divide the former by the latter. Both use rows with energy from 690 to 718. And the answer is 0.14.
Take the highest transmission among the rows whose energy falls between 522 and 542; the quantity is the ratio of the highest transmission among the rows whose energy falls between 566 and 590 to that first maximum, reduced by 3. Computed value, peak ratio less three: -1.98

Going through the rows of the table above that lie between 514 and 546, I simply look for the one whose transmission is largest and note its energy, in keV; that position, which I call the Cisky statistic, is 536.0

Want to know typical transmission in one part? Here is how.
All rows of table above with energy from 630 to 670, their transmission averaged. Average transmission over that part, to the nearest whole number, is 110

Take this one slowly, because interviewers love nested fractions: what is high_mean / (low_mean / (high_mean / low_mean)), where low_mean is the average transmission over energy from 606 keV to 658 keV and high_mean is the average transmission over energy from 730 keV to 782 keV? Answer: 0.95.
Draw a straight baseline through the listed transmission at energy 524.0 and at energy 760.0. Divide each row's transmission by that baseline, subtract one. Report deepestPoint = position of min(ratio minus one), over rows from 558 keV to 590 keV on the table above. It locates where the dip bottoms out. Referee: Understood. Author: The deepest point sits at 560.0 keV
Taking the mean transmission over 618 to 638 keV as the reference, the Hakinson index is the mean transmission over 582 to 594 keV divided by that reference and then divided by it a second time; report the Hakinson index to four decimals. 0.0088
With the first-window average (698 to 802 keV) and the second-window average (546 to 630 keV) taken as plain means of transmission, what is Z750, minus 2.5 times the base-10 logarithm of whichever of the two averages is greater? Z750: -5.10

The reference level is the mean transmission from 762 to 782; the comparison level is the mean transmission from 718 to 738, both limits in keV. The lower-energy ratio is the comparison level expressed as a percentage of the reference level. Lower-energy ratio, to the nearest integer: 104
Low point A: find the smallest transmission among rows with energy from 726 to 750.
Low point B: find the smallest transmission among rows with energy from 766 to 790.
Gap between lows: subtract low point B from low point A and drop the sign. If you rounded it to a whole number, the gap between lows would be 2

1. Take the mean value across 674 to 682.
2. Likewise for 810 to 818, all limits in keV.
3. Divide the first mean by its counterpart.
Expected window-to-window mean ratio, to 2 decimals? 1.05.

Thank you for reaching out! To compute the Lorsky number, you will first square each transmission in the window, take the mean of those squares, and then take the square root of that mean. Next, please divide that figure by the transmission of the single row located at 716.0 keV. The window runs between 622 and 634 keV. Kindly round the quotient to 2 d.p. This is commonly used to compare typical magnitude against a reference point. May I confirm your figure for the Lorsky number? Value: 1.00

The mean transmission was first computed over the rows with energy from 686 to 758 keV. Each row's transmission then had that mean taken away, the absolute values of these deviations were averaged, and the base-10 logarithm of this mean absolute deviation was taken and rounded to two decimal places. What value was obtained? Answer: 0.40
